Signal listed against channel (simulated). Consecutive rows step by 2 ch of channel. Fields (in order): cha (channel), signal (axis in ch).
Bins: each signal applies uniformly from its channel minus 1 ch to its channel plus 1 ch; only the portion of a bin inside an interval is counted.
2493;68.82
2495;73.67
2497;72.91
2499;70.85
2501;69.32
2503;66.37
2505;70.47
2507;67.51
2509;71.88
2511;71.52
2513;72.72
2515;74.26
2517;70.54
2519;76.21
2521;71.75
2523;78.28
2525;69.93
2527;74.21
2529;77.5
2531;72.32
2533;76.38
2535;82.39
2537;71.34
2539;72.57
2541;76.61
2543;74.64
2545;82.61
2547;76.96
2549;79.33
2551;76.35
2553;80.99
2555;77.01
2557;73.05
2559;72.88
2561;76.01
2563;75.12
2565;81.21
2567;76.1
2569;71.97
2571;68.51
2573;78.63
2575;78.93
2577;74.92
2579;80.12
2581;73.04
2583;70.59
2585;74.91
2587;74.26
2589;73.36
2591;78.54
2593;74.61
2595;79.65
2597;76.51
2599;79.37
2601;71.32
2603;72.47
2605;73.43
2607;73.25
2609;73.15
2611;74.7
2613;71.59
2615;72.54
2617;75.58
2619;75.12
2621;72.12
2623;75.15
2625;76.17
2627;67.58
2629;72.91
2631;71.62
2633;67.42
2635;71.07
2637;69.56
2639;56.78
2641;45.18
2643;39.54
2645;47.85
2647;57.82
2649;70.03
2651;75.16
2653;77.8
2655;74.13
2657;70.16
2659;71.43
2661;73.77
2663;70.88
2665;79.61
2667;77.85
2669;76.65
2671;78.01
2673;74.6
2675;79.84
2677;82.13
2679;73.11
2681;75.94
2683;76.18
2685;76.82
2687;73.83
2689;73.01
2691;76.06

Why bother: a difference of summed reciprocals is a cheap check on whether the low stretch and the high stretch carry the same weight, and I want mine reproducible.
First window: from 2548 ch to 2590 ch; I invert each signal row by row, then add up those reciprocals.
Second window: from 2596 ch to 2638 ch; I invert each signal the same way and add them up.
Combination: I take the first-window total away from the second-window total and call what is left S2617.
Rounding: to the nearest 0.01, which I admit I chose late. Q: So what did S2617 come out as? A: 0.01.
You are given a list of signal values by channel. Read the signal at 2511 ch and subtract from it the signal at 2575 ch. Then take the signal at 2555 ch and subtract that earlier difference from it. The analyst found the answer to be 84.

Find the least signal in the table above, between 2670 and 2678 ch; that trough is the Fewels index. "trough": 74.6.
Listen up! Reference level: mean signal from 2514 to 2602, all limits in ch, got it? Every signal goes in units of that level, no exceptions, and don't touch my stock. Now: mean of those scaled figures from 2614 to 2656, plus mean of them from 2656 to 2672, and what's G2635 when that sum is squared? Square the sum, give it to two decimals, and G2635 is 3.53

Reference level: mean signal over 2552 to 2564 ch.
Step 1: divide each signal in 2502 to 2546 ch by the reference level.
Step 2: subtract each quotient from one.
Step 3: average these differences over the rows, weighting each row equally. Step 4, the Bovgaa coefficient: 0.028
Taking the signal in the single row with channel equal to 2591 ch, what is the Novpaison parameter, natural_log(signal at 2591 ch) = 4.36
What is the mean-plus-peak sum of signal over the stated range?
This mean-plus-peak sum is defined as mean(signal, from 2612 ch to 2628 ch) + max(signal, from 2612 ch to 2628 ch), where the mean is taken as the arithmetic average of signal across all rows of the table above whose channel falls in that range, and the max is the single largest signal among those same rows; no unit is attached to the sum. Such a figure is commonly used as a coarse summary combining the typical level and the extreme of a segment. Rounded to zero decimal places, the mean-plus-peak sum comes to 149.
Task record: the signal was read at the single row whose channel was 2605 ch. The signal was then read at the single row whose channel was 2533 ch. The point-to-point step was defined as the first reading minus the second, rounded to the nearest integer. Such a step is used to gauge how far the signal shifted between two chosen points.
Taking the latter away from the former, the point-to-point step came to -3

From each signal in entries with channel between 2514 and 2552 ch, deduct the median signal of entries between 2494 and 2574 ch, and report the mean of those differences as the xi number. 1.5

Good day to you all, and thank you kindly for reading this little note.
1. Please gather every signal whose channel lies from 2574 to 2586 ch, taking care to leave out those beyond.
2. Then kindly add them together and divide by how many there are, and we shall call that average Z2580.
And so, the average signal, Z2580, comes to 75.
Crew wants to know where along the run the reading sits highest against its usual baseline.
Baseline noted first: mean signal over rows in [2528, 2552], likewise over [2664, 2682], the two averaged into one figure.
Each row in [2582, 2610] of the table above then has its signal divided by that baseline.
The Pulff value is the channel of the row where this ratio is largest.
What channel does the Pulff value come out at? 2595 ch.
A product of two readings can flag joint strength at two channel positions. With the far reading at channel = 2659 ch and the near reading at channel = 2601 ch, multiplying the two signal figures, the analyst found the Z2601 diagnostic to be 5094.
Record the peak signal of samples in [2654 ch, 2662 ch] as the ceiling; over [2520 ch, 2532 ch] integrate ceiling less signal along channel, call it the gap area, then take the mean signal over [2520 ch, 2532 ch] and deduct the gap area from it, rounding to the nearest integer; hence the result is 72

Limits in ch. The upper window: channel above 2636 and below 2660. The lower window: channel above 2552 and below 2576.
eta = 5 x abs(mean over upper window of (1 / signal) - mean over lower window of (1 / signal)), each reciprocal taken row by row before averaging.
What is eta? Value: 0.0172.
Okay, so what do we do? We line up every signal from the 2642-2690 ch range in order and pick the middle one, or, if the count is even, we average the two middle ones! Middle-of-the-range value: 74.4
